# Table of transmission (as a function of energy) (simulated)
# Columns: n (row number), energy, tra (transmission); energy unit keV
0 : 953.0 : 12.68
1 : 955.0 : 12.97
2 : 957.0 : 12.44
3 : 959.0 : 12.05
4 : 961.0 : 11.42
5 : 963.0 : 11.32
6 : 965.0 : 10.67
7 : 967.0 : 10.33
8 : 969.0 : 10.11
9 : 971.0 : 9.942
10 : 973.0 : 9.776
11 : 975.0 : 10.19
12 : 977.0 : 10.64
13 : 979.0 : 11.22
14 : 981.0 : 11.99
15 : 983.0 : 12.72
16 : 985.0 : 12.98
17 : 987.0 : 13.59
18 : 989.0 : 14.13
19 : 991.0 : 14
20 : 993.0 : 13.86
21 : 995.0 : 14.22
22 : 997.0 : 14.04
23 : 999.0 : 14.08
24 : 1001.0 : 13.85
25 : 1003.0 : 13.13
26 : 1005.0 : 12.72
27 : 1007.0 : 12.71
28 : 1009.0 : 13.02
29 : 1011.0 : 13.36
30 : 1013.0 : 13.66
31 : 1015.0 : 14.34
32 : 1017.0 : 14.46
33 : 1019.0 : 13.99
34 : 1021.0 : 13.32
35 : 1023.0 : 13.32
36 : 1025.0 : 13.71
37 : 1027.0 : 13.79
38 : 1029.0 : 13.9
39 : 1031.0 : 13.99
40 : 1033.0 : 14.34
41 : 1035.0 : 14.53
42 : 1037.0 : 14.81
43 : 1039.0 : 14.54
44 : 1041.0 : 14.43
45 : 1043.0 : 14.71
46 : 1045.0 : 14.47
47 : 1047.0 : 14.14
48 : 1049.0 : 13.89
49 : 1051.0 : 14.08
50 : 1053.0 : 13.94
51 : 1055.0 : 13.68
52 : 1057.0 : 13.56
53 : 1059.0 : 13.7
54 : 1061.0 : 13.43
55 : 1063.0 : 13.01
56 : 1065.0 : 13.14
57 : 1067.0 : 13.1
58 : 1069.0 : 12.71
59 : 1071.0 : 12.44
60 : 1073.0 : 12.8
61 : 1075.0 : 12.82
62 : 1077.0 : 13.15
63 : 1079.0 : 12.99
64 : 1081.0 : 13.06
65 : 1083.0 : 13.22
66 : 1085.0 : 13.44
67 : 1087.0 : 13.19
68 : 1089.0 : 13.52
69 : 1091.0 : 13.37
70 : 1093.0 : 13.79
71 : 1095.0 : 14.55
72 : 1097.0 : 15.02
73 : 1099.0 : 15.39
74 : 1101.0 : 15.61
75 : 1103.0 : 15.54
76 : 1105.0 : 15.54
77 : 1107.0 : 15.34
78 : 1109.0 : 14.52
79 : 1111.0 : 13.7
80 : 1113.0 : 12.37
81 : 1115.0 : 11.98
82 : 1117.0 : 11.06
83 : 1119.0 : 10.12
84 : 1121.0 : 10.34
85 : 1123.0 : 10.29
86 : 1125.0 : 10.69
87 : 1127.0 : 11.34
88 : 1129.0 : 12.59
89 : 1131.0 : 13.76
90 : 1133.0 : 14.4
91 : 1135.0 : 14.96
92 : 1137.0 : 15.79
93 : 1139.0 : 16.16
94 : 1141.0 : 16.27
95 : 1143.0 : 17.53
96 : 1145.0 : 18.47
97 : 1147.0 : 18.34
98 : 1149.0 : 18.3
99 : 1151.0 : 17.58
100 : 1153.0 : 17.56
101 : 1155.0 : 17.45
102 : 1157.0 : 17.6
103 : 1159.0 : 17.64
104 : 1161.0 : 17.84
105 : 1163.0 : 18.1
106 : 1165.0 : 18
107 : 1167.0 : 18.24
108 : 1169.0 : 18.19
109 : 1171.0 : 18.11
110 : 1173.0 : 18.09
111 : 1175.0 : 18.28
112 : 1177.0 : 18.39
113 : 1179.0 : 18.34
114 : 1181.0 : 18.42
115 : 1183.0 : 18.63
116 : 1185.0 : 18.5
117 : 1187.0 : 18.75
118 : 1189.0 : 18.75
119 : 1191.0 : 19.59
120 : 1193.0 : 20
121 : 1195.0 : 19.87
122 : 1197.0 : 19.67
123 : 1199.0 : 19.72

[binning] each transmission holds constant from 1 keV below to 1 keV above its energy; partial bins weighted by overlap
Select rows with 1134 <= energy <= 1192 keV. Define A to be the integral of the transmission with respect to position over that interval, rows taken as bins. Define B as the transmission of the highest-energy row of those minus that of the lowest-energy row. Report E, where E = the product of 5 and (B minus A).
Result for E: -5156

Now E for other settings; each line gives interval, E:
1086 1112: -1888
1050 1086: -2386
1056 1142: -5764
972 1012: -2544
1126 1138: -806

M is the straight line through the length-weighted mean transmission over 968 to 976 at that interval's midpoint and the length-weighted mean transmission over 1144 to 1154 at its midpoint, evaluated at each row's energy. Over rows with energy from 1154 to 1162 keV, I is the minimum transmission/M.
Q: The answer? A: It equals 0.95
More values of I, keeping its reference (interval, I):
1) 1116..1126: 0.61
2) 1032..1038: 1.12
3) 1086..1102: 0.87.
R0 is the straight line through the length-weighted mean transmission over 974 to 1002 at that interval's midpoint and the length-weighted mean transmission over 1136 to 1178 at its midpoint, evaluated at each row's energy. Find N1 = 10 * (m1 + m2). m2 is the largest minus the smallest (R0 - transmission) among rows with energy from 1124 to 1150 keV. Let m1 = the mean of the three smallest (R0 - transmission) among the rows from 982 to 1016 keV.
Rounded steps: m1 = -1.05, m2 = 7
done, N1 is 62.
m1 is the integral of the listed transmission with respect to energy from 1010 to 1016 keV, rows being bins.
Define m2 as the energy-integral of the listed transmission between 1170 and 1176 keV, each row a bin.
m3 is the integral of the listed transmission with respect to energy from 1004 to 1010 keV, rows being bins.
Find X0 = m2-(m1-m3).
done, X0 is 103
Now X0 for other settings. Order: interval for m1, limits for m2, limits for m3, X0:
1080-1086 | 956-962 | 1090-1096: 76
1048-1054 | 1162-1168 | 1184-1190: 137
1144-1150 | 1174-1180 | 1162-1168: 108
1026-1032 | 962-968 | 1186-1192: 95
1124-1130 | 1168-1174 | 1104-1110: 130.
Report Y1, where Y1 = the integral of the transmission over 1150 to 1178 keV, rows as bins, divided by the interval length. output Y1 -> 17.9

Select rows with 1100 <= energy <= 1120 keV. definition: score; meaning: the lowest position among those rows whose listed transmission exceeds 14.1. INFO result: 1101.0 keV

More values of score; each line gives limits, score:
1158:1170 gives 1159.0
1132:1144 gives 1133.0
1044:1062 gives 1045.0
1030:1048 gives 1033.0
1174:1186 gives 1175.0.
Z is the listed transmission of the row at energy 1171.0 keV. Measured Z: 18.11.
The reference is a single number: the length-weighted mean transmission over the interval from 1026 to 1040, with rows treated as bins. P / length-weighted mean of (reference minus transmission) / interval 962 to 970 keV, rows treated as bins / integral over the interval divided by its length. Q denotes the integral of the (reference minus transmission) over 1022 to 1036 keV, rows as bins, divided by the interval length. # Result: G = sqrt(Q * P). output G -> 1.1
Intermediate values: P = 3.7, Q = 0.3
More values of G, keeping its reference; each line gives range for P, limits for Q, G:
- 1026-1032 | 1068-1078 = 0.7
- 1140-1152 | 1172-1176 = 3.7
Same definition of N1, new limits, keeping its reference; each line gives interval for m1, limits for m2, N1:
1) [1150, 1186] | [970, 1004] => 37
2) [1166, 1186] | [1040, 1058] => 14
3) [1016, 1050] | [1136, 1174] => 20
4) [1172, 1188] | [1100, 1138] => 58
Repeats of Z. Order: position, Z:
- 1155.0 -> 17.45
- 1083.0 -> 13.22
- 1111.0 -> 13.7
